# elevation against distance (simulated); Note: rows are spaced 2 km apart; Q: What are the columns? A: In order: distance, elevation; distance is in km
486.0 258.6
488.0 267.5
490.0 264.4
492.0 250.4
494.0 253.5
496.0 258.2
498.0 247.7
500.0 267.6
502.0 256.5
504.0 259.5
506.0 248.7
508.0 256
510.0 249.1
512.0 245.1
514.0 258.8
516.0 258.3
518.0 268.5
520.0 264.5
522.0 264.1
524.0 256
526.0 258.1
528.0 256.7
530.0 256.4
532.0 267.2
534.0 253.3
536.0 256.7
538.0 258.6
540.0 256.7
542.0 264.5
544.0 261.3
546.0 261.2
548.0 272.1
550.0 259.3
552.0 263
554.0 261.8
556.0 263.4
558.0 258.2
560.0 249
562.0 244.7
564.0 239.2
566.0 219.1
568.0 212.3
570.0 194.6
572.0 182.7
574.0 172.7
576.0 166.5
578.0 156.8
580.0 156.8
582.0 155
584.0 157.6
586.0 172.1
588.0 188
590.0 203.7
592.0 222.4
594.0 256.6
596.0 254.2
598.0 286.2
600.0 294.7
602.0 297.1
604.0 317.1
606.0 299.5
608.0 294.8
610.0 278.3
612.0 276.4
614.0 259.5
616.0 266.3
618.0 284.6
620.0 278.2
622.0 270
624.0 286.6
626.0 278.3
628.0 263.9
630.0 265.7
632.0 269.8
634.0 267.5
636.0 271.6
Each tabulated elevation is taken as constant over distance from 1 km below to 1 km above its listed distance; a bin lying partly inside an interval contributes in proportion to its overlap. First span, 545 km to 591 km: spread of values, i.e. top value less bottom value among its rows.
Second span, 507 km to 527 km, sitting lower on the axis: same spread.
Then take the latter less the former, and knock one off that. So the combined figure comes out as -95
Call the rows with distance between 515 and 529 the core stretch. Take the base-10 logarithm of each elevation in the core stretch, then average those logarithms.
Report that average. 2.416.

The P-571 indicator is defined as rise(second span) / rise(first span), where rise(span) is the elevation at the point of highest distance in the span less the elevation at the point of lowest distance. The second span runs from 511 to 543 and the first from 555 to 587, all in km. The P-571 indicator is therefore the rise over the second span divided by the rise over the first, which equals -0.21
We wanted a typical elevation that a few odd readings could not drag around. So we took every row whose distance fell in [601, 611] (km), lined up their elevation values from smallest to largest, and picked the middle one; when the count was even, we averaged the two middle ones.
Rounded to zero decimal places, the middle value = 297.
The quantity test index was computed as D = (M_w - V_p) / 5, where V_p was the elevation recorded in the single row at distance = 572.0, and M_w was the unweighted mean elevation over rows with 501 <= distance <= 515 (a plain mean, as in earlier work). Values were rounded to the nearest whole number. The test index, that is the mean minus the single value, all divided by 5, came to 14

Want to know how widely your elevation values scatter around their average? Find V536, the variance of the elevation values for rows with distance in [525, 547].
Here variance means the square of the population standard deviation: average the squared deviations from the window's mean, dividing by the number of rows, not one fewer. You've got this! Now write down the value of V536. 15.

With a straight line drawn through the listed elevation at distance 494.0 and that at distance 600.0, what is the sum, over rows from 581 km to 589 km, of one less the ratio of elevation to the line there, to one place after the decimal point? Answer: 1.7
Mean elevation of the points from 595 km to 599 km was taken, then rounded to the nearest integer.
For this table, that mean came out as 270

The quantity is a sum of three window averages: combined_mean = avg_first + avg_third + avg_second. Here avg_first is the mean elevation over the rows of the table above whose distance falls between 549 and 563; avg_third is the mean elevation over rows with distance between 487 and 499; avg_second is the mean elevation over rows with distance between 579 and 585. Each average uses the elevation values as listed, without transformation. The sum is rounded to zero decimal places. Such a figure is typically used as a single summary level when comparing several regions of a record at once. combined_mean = 670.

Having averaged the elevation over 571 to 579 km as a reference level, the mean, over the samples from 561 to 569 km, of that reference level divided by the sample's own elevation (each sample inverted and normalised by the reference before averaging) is 0.74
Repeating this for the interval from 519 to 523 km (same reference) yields 0.64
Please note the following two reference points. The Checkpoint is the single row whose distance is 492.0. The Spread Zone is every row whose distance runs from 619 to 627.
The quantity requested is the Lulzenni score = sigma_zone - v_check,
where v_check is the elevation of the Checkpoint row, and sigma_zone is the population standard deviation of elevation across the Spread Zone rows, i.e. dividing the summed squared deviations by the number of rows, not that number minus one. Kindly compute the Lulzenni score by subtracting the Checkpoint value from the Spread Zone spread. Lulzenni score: -245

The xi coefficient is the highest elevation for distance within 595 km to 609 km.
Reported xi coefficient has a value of 317.1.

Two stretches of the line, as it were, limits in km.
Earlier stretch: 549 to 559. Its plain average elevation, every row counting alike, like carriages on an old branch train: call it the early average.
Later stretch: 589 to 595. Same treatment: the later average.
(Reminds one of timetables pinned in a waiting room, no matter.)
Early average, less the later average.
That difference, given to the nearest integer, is 34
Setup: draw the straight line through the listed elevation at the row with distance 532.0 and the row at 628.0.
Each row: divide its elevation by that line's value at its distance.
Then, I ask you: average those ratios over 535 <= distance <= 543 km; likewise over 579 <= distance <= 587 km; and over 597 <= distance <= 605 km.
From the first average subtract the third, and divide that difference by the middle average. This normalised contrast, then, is -0.3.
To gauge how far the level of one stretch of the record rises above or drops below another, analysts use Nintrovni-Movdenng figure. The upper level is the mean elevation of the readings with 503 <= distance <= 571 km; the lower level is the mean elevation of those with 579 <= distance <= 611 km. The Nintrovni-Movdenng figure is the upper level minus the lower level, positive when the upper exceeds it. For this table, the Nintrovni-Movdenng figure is 14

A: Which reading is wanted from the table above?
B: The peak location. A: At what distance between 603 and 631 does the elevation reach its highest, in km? 604.0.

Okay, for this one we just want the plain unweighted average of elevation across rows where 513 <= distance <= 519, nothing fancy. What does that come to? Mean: 262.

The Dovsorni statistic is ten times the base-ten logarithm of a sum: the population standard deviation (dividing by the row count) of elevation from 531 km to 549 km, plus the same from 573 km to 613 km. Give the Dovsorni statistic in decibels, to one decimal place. 18.1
